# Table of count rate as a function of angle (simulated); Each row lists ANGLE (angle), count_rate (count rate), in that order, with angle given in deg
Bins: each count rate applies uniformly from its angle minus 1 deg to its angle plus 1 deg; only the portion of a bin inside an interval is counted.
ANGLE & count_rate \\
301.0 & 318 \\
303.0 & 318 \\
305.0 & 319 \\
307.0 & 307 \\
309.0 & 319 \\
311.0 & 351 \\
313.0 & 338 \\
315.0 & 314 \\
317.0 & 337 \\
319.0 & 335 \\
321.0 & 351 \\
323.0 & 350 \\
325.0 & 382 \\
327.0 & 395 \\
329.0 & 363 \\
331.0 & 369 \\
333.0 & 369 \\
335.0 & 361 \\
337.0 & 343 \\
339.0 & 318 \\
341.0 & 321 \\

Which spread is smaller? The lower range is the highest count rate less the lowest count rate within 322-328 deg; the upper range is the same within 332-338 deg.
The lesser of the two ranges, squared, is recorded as 676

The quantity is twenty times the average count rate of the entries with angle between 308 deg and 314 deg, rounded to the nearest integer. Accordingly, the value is 6720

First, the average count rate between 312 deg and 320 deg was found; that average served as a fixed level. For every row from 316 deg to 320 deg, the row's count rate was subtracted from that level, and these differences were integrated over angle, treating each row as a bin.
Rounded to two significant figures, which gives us -20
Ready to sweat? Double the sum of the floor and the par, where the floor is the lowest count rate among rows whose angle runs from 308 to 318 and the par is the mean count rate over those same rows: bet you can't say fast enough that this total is 1292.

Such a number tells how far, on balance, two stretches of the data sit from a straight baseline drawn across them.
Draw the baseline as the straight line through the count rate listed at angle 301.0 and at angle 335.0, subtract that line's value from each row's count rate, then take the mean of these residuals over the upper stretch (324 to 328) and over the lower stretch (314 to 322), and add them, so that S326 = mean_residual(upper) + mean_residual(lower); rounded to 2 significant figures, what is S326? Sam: 34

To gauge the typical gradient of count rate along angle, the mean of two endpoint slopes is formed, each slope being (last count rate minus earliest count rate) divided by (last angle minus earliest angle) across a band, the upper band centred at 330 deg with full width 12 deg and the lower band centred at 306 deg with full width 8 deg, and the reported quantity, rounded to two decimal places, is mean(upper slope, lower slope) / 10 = -0.10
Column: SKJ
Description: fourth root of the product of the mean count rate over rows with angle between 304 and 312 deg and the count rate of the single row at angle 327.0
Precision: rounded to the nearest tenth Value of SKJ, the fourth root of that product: 18.9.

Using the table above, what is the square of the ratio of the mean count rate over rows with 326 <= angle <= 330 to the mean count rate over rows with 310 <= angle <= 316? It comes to 1.3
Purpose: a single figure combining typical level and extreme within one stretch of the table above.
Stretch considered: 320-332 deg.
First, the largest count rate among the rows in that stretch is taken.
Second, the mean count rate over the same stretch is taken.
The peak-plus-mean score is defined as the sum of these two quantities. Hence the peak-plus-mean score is 763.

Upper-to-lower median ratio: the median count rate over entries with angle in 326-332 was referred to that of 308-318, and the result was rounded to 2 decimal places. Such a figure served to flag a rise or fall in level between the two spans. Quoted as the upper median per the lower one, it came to 1.09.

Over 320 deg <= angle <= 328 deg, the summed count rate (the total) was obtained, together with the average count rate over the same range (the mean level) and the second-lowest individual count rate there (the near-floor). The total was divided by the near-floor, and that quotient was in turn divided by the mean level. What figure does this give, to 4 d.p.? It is 0.0114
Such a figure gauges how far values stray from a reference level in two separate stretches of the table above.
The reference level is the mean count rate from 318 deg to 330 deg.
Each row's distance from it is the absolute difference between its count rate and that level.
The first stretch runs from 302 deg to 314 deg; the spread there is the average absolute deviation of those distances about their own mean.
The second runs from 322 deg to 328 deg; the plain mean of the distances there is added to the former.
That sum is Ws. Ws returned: 34.2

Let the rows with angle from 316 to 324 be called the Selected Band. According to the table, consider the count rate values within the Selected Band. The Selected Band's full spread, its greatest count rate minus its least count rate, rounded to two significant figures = 16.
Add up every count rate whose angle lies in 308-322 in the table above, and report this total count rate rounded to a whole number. 2345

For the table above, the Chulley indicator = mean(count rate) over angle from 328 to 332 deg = 366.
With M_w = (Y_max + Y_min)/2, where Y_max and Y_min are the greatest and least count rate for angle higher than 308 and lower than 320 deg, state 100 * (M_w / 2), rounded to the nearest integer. 16625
